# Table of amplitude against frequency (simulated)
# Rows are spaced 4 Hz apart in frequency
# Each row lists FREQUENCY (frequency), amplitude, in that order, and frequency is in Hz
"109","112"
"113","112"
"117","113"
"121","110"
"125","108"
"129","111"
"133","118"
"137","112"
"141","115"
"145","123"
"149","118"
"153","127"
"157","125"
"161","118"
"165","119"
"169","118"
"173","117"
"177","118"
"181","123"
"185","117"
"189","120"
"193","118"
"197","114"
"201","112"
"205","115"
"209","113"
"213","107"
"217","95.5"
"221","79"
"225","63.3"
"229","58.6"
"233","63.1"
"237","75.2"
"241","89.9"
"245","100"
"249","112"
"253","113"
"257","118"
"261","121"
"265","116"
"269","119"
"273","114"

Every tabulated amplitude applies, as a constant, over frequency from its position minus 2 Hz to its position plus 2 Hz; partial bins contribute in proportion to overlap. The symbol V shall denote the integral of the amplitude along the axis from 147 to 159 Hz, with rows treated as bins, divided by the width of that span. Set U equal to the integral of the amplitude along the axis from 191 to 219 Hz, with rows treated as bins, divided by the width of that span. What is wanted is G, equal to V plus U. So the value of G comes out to 234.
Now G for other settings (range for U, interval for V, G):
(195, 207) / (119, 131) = 223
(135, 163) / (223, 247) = 195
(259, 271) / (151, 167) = 241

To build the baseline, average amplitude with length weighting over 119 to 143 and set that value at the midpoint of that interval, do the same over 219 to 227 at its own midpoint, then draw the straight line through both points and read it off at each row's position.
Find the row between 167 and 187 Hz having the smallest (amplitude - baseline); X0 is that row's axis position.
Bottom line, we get 169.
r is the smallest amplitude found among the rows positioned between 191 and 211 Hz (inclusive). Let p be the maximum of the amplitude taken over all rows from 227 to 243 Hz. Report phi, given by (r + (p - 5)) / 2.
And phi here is 98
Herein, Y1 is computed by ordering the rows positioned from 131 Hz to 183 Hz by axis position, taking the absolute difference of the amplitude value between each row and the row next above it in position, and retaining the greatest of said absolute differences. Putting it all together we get 9.0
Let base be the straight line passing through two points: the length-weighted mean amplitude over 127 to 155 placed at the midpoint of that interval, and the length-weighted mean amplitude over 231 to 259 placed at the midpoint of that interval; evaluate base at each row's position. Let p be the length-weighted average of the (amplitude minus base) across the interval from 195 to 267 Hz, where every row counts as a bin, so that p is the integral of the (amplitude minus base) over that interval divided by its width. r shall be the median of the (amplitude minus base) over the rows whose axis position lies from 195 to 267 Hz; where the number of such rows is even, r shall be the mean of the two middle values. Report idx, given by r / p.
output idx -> -7.7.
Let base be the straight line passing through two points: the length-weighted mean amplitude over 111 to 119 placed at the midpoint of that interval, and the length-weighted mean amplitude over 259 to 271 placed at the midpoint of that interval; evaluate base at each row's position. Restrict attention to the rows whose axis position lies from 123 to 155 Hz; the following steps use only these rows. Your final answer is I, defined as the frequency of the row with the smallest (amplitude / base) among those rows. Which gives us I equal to 125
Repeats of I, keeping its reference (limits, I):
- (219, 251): 229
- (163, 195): 185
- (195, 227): 225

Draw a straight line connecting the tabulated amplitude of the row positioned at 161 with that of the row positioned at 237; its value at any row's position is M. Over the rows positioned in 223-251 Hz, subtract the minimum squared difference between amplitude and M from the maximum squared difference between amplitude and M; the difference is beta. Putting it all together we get 1897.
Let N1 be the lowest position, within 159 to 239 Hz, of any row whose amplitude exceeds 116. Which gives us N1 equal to 161 Hz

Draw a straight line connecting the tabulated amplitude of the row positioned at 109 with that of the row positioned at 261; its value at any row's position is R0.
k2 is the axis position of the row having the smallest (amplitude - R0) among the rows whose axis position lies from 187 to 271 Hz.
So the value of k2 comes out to 229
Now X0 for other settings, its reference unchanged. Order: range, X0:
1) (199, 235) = 229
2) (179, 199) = 185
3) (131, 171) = 137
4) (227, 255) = 229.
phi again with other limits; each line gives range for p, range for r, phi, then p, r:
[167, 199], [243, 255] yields 109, 123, 100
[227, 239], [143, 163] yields 94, 75.2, 118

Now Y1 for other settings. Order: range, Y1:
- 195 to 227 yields 16.5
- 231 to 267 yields 14.7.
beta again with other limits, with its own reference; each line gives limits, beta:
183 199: 168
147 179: 81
